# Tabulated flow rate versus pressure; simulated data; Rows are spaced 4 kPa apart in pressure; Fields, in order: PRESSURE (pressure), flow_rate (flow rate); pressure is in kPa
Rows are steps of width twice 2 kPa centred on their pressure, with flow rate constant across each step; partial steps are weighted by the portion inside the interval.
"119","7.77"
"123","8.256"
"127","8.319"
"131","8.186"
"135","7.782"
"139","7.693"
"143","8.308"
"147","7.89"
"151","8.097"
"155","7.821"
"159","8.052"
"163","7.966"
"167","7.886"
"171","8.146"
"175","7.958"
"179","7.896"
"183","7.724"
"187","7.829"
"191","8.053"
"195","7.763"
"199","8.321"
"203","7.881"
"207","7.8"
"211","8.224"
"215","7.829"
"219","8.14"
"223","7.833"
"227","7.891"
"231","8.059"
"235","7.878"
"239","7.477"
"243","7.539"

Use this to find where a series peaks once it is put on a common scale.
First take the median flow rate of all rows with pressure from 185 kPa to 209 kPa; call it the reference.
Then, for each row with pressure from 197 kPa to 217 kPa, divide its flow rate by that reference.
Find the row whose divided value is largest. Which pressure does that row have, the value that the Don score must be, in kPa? 199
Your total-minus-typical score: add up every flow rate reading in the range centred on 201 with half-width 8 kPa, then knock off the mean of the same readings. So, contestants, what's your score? 23.8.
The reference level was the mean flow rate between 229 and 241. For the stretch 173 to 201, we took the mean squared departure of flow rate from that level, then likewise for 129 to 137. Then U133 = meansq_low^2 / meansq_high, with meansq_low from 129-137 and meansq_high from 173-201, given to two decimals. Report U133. 0.10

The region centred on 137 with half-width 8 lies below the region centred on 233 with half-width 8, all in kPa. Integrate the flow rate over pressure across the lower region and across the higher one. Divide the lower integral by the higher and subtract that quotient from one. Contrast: -0.021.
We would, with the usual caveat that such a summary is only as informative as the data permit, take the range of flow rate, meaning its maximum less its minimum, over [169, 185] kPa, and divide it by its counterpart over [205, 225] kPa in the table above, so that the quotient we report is 1.00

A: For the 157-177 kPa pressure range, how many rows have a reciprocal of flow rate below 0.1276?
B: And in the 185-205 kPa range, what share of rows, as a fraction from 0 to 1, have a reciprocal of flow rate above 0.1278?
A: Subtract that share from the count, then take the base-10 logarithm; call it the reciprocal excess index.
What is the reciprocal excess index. 0.68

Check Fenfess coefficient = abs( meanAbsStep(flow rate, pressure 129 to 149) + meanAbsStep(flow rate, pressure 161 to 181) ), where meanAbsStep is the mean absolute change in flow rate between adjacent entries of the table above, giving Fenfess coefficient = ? 0.529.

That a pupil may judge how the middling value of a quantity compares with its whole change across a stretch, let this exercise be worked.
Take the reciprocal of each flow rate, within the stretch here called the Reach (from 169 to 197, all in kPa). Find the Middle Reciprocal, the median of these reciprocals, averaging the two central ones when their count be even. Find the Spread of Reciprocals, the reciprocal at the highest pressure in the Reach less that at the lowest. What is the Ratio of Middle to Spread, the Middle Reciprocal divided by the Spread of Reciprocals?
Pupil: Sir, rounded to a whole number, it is 21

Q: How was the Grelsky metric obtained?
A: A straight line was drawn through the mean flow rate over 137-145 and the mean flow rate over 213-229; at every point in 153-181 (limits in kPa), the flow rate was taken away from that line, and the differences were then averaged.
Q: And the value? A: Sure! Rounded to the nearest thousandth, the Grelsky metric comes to 0.015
